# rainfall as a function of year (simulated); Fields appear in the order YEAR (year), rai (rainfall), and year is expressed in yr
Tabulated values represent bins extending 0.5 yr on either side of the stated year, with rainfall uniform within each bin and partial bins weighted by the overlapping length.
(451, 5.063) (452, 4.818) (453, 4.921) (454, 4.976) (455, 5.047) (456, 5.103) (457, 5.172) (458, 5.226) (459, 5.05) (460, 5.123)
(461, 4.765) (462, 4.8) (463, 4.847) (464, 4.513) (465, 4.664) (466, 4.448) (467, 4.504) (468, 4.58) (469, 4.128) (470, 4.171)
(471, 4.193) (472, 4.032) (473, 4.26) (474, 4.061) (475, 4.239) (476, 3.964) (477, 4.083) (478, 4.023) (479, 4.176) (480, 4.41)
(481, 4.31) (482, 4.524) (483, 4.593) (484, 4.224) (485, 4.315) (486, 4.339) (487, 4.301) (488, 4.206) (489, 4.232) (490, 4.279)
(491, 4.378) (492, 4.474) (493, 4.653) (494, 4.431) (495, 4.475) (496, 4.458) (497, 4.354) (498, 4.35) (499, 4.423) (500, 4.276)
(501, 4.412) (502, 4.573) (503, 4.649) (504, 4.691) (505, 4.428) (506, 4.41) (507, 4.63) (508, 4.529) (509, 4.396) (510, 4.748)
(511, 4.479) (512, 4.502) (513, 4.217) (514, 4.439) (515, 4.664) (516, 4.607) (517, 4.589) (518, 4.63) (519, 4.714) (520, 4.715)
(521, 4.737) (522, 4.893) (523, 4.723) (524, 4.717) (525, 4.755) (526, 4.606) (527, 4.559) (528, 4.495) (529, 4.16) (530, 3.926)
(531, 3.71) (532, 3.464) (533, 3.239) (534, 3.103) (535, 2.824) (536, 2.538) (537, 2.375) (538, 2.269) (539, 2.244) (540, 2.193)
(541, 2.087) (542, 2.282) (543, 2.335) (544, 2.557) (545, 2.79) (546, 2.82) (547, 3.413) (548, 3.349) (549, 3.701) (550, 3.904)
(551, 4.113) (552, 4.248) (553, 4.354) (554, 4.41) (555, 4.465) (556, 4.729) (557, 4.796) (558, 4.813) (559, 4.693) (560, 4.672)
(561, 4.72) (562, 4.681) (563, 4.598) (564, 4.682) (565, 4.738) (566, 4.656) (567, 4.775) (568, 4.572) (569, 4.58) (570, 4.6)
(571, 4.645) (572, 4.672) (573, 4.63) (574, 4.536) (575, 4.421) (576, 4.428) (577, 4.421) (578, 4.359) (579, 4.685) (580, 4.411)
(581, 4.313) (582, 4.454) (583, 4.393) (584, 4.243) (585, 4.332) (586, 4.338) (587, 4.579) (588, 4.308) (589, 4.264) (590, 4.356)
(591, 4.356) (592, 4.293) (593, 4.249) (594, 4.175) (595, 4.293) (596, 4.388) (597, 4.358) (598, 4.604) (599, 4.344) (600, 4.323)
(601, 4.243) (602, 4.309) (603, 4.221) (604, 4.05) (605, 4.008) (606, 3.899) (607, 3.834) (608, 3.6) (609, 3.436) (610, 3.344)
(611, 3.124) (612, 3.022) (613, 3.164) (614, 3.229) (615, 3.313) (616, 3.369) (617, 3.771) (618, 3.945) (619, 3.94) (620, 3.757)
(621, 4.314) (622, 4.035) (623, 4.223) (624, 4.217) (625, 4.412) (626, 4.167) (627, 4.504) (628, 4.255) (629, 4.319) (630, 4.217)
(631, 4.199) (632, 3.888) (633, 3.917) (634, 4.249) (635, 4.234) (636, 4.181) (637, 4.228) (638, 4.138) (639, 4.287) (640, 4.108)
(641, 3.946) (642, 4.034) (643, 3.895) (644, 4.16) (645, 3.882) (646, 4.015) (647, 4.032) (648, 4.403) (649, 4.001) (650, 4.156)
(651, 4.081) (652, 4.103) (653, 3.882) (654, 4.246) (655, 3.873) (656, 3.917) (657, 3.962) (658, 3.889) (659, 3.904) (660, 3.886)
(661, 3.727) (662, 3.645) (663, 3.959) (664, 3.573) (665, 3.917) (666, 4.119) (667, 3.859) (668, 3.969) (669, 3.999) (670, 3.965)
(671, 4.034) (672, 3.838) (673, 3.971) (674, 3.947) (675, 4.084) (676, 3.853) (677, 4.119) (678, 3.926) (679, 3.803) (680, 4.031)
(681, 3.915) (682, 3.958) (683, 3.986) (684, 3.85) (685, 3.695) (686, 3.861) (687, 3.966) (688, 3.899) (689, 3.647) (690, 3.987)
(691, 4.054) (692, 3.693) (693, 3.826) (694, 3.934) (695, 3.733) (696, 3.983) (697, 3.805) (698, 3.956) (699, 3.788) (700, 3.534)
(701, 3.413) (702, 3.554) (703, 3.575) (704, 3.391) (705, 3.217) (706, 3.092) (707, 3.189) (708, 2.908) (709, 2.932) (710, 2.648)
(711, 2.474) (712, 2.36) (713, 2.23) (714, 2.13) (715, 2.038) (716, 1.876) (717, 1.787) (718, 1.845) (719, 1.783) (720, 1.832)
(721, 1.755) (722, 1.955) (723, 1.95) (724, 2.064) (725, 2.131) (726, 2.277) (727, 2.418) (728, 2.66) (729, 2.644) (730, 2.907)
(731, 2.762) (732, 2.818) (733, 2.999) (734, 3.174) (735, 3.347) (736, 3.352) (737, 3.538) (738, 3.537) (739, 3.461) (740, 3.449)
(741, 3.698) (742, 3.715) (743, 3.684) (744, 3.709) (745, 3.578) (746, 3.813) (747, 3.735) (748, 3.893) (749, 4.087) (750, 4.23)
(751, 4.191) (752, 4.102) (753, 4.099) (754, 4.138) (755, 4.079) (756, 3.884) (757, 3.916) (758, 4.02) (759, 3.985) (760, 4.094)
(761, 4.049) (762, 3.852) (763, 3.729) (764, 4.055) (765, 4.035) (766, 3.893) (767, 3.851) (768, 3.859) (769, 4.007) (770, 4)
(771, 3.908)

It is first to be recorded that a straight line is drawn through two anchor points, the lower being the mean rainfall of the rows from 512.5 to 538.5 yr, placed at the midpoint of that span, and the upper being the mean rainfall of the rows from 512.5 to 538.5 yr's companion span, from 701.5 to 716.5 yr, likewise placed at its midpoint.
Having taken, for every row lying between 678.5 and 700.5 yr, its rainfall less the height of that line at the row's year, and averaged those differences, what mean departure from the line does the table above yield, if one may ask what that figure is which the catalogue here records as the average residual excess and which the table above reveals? 0.95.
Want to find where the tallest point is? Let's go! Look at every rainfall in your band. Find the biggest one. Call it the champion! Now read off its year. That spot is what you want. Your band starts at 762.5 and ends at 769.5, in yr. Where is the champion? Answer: 764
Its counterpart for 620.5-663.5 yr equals 627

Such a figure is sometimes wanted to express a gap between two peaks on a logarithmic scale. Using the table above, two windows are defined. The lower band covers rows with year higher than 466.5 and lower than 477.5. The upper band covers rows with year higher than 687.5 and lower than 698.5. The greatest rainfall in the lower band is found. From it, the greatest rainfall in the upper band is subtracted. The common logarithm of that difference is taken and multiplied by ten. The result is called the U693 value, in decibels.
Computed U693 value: -3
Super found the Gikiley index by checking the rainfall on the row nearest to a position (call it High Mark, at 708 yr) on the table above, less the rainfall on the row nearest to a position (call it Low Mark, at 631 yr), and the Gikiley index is -1.3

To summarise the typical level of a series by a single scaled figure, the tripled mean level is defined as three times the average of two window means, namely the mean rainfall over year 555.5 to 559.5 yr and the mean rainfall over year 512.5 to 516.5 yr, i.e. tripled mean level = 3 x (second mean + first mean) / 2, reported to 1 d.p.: 13.9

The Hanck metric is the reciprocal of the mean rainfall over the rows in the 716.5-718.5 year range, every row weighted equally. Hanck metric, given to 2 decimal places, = 0.55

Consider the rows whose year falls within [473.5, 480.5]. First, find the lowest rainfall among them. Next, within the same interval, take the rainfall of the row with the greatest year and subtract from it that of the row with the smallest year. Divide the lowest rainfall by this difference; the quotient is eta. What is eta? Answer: 11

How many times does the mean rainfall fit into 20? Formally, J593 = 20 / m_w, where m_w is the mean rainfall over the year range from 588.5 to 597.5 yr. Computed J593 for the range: 4.65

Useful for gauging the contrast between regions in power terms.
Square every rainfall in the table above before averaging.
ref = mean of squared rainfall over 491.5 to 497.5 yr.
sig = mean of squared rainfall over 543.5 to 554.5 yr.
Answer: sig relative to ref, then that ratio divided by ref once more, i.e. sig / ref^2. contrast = 0.033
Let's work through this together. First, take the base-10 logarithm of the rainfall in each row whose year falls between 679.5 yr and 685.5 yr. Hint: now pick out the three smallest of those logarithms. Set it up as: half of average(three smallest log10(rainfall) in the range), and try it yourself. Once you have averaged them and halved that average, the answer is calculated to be 0.291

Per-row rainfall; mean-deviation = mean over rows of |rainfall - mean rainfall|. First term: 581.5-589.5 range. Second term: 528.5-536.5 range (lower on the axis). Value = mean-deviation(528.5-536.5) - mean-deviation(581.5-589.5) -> 0.36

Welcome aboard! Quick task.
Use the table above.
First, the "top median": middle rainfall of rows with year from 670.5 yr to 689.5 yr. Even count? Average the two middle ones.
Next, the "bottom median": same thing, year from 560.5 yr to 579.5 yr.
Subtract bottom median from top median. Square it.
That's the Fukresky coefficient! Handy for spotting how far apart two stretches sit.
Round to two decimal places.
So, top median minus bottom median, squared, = 0.50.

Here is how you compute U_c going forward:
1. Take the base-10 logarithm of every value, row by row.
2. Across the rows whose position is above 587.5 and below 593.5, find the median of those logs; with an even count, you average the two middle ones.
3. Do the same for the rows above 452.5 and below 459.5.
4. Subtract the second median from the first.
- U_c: -0.07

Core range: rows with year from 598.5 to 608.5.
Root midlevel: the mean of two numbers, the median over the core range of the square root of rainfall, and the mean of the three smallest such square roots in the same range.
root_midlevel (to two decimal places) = 1.99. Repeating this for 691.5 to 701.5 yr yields 1.92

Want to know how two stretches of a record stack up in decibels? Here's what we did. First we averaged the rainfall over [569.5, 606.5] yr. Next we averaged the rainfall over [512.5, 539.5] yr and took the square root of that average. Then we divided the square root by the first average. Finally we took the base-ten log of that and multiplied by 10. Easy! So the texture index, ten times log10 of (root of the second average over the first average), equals -3.4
